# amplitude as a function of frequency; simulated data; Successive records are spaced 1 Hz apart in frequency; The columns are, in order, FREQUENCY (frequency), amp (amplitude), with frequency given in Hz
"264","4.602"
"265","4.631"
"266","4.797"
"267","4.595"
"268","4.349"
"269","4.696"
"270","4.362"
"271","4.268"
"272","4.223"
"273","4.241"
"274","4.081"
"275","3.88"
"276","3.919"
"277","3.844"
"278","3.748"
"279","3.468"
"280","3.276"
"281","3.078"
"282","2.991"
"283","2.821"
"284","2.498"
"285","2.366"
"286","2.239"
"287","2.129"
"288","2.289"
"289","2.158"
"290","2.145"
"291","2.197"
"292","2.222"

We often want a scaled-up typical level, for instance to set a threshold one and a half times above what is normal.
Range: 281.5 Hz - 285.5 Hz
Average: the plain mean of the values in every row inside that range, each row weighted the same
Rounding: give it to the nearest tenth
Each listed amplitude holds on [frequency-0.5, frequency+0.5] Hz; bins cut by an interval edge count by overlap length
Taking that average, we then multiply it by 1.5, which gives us 4.0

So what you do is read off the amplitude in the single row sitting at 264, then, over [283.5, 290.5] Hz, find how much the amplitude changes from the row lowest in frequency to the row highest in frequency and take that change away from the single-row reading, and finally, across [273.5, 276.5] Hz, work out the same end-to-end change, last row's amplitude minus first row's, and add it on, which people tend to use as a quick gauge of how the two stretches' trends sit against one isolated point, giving 4.8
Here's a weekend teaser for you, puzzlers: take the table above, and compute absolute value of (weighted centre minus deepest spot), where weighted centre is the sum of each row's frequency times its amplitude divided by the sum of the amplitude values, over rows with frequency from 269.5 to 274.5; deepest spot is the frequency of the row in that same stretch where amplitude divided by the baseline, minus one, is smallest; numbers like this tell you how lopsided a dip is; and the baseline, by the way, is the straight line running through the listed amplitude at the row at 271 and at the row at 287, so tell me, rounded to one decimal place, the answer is 2.0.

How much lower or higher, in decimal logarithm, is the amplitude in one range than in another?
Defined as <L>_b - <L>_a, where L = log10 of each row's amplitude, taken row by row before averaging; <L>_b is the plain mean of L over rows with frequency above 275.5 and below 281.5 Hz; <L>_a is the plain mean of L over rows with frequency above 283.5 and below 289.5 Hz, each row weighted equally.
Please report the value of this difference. 0.19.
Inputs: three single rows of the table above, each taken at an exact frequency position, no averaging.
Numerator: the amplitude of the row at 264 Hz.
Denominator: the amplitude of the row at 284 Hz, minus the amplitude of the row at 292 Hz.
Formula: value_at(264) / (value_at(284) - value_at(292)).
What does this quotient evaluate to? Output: 17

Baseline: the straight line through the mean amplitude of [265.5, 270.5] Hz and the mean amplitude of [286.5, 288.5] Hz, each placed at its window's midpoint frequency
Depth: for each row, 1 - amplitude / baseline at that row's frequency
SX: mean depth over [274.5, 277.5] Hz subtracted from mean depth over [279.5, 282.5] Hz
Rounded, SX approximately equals 0.04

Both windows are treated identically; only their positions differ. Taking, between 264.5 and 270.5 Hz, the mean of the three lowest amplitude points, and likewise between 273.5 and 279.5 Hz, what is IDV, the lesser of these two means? 3.687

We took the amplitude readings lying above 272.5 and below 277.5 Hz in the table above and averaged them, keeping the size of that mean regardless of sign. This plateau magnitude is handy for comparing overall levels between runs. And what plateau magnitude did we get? 4.0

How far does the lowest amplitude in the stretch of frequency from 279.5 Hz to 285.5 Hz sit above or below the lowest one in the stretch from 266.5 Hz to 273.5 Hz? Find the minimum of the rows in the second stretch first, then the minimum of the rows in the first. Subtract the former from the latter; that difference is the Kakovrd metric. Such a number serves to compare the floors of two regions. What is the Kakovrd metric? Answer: -1.9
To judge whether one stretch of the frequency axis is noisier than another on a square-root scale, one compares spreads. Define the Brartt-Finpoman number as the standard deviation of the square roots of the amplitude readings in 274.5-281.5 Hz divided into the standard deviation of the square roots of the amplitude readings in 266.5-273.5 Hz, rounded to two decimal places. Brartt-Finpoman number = 0.49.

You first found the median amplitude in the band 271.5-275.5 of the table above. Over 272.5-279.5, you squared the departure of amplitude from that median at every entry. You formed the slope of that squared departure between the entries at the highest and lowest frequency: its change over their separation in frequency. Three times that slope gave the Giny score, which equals 0.23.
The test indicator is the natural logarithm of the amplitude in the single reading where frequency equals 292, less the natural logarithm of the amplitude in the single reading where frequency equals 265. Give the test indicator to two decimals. -0.73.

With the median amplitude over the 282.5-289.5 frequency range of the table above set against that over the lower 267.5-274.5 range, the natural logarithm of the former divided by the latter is -0.62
